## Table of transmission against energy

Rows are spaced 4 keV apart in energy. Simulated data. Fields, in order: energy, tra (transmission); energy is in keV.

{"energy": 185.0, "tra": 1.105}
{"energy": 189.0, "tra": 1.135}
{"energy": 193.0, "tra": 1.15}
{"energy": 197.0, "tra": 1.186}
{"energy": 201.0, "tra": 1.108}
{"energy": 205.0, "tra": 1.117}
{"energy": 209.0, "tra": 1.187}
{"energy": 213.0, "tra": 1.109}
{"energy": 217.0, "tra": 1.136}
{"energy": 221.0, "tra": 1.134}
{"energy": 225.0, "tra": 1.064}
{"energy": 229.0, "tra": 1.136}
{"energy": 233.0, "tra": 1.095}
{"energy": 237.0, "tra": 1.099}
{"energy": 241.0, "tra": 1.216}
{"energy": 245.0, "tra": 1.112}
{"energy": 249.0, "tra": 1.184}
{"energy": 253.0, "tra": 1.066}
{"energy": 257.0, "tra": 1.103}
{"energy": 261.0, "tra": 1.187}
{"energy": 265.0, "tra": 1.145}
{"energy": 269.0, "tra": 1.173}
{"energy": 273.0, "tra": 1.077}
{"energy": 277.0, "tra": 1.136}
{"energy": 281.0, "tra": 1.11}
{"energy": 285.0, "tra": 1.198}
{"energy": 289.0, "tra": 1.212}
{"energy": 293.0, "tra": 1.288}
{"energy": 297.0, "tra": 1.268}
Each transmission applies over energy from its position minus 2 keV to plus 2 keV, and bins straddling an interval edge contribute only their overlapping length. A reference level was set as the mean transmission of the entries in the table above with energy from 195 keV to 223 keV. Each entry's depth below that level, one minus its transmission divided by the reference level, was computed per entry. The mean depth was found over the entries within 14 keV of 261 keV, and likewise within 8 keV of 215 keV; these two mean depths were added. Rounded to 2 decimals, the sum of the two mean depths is 0.00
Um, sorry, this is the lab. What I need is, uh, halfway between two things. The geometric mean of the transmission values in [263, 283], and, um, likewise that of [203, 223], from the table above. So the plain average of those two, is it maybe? 1.13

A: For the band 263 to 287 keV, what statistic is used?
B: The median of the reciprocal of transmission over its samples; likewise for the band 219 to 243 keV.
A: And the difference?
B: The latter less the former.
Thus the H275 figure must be 0.019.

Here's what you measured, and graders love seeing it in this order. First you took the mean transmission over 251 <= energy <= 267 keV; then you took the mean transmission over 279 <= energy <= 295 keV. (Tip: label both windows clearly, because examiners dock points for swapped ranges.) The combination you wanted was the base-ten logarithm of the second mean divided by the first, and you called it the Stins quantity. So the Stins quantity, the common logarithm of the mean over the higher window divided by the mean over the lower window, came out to 0.029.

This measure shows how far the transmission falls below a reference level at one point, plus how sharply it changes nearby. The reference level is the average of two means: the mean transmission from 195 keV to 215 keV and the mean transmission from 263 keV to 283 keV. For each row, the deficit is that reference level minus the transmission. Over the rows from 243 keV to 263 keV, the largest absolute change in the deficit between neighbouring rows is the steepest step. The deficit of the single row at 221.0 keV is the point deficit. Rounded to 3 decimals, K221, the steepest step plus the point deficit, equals 0.119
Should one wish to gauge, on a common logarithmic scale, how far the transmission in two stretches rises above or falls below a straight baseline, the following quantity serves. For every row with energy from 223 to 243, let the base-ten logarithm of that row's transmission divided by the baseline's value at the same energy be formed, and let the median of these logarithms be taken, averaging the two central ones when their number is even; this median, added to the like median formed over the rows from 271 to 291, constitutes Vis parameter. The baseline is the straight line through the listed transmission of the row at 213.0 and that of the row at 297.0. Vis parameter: -0.0547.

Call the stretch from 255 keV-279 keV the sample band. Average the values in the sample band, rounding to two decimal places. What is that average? 1.14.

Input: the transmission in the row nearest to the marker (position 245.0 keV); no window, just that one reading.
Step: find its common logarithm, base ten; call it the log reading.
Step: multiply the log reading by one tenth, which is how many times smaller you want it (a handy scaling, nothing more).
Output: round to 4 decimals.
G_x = 0.0046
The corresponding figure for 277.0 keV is 0.0055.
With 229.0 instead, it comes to 0.0055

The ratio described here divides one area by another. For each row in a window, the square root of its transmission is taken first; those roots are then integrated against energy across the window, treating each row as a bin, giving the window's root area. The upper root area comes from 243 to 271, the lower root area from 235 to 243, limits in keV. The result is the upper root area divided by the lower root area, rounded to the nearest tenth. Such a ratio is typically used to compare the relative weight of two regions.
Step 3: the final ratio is 3.5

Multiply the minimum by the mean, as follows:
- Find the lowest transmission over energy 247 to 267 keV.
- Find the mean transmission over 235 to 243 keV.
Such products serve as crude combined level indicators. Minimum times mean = 1.23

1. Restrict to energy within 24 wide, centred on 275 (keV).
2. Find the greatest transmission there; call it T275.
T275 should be 1.198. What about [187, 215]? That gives 1.187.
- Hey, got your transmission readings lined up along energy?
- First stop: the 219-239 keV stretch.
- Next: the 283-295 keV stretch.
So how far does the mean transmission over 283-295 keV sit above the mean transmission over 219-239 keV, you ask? 0.13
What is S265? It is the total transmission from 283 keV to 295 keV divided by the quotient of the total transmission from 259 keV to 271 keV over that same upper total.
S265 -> 3.90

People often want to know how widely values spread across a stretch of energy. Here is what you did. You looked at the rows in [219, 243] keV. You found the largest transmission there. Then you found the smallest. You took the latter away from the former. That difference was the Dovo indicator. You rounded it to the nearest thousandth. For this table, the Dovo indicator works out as 0.152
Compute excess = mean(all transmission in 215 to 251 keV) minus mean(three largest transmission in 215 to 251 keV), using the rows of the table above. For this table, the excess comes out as -0.048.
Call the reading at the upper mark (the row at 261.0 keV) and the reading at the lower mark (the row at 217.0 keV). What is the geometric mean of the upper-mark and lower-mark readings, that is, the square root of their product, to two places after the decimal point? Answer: 1.16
